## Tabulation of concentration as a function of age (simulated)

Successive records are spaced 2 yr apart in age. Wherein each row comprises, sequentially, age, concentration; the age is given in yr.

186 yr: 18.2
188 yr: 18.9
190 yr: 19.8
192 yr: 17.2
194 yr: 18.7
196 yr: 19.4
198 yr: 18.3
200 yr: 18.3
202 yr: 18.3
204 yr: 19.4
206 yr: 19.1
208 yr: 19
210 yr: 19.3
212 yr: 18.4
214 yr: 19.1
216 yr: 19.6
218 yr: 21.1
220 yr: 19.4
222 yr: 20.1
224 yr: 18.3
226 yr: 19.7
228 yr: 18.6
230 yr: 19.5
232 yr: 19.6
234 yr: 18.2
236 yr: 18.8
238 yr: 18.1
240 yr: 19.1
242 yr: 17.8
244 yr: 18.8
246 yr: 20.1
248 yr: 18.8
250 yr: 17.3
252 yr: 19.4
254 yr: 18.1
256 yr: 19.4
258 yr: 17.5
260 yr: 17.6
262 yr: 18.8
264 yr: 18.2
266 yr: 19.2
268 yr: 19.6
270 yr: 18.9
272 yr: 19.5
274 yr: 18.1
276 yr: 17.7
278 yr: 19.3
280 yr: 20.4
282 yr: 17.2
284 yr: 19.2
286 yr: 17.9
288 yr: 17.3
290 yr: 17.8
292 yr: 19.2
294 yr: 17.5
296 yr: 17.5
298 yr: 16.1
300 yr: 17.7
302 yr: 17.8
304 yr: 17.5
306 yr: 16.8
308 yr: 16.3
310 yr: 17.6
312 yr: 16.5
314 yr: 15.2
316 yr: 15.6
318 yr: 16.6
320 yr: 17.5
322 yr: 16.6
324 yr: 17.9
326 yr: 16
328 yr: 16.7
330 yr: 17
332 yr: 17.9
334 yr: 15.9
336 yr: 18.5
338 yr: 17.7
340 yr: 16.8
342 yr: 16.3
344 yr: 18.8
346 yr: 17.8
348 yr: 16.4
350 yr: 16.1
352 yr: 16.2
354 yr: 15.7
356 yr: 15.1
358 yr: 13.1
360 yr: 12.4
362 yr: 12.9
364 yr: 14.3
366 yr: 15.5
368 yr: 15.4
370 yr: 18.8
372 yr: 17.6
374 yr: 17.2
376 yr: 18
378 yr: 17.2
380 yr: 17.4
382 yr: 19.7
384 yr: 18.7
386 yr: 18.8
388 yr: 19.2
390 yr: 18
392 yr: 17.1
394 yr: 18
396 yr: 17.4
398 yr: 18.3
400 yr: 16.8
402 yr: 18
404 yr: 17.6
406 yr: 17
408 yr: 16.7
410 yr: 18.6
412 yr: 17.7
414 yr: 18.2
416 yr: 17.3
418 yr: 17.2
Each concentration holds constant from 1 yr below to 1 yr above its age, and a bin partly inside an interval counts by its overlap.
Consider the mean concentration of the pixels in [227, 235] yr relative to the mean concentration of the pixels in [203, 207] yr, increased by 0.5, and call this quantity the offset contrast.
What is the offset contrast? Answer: 1.49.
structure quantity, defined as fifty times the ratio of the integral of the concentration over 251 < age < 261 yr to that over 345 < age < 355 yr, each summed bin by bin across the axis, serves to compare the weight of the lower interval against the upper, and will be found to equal 56.0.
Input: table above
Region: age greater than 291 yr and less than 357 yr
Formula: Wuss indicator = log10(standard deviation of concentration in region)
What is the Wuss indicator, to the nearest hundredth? 0.00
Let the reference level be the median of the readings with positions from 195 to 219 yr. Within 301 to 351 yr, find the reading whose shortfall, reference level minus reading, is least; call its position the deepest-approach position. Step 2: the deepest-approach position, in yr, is 344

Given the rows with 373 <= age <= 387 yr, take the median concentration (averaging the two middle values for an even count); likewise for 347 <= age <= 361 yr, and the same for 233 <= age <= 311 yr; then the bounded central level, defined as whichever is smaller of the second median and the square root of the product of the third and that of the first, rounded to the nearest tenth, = 15.7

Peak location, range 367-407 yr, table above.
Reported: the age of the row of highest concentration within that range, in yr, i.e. 382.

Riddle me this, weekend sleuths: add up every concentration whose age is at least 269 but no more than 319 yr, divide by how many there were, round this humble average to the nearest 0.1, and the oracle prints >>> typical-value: 17.6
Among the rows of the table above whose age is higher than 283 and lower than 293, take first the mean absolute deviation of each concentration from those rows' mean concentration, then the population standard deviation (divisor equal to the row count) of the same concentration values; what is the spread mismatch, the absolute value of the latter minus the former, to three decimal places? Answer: 0.042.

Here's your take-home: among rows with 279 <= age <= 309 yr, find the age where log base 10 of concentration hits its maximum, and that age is 280 yr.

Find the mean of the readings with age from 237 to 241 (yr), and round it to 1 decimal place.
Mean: 18.6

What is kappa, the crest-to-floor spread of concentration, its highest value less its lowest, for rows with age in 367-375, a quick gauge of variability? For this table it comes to 3.4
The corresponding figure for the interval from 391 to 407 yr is 1.5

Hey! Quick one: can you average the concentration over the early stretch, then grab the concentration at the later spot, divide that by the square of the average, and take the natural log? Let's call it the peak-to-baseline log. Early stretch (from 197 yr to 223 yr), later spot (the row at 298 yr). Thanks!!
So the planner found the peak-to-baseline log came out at -3.13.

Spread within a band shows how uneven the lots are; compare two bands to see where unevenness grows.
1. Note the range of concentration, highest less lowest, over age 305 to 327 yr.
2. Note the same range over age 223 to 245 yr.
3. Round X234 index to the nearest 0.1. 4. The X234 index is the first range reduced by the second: 0.8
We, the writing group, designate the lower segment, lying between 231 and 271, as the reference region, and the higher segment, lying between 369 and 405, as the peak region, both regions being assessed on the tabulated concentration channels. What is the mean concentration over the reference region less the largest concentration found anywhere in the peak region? -1.0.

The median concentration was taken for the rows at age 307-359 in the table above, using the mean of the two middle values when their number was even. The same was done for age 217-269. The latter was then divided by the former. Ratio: 1.14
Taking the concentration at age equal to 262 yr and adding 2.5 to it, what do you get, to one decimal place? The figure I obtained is 21.3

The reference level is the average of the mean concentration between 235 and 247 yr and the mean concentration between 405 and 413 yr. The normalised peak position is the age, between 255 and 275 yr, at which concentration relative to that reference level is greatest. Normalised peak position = 268 yr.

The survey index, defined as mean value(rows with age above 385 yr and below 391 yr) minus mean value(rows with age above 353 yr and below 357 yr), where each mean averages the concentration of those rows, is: 3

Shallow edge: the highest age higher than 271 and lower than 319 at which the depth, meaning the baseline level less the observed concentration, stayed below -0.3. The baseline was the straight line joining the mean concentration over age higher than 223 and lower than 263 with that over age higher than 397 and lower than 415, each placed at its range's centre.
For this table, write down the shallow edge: 292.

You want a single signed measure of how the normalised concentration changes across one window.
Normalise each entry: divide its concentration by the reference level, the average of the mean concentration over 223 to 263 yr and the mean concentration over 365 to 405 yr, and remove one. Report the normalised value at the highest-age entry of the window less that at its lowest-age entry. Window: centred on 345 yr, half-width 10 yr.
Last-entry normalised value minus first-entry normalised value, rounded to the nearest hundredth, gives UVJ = -0.15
